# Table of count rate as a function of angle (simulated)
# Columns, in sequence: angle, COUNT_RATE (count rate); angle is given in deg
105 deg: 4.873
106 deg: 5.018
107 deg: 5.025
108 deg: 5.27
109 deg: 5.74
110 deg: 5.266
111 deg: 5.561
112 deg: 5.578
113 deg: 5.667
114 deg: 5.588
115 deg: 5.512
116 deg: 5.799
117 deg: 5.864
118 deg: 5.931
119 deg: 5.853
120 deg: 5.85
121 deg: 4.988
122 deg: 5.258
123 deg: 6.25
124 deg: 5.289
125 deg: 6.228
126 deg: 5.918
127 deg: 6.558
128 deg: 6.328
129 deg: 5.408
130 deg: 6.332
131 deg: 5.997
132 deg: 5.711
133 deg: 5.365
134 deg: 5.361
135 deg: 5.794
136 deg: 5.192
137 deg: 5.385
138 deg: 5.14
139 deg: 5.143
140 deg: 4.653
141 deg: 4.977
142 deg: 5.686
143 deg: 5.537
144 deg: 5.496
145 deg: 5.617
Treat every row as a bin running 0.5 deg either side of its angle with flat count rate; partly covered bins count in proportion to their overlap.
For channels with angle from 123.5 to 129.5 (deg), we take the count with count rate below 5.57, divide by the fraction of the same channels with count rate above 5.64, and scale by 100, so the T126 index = 300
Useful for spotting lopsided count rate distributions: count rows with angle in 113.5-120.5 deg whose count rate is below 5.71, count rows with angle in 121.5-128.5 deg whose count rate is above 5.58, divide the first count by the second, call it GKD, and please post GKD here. 0.4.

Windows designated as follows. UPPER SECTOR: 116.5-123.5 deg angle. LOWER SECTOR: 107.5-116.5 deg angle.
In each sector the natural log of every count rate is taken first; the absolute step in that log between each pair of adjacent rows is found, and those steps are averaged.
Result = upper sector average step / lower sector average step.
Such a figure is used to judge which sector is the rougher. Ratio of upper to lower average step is 2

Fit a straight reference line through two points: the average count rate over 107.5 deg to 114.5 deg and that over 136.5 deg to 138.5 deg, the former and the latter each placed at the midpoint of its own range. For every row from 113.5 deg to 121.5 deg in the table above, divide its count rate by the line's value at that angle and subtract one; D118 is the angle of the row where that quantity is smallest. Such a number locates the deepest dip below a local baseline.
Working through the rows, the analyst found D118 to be 121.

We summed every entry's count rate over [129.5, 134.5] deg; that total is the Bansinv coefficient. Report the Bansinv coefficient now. 29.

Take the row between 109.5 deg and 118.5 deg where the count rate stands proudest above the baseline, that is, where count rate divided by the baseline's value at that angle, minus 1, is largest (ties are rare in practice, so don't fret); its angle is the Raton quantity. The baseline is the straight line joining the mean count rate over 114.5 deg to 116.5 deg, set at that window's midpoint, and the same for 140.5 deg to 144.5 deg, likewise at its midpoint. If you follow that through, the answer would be 118 deg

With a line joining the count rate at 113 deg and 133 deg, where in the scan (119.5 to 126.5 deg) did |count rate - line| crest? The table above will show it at 125 deg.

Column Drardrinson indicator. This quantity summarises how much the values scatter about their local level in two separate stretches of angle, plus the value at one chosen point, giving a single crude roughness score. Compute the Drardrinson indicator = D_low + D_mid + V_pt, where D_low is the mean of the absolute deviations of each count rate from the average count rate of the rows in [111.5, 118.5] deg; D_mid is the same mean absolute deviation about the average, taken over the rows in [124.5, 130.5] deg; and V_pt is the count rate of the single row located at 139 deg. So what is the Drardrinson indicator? 5.59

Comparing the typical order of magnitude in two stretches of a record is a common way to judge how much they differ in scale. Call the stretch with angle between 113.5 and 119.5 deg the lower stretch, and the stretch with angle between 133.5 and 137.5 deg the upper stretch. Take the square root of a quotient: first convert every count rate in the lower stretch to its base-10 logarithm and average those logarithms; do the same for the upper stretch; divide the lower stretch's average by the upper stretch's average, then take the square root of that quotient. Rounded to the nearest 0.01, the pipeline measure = 1.02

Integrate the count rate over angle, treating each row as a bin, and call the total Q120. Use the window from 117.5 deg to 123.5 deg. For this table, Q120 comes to 34.1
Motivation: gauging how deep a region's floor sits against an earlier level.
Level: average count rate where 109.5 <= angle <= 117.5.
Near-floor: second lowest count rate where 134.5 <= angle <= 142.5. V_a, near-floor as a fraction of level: 0.888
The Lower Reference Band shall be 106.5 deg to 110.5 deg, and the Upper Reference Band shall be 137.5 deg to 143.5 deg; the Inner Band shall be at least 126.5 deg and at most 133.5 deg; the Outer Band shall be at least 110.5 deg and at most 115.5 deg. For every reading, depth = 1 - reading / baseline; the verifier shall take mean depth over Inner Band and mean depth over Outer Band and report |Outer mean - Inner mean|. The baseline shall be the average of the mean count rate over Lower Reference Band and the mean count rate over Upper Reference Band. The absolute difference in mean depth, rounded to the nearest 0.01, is 0.07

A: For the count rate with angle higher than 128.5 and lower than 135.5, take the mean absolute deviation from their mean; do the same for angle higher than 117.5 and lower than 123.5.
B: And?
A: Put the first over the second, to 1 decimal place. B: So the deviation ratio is 0.8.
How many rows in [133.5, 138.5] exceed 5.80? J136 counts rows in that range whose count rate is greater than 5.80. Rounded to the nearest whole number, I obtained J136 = 0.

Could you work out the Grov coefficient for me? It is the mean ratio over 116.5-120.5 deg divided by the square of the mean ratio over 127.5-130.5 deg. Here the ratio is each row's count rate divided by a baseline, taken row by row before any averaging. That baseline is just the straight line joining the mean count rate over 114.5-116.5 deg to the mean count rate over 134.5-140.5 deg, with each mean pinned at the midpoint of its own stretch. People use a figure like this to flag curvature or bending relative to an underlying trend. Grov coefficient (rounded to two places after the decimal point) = 0.84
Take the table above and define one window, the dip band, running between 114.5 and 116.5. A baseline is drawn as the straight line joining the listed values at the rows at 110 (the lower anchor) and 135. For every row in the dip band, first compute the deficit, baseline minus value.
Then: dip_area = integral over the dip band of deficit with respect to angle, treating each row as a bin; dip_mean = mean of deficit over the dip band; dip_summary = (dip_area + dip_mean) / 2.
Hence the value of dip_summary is -0.4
